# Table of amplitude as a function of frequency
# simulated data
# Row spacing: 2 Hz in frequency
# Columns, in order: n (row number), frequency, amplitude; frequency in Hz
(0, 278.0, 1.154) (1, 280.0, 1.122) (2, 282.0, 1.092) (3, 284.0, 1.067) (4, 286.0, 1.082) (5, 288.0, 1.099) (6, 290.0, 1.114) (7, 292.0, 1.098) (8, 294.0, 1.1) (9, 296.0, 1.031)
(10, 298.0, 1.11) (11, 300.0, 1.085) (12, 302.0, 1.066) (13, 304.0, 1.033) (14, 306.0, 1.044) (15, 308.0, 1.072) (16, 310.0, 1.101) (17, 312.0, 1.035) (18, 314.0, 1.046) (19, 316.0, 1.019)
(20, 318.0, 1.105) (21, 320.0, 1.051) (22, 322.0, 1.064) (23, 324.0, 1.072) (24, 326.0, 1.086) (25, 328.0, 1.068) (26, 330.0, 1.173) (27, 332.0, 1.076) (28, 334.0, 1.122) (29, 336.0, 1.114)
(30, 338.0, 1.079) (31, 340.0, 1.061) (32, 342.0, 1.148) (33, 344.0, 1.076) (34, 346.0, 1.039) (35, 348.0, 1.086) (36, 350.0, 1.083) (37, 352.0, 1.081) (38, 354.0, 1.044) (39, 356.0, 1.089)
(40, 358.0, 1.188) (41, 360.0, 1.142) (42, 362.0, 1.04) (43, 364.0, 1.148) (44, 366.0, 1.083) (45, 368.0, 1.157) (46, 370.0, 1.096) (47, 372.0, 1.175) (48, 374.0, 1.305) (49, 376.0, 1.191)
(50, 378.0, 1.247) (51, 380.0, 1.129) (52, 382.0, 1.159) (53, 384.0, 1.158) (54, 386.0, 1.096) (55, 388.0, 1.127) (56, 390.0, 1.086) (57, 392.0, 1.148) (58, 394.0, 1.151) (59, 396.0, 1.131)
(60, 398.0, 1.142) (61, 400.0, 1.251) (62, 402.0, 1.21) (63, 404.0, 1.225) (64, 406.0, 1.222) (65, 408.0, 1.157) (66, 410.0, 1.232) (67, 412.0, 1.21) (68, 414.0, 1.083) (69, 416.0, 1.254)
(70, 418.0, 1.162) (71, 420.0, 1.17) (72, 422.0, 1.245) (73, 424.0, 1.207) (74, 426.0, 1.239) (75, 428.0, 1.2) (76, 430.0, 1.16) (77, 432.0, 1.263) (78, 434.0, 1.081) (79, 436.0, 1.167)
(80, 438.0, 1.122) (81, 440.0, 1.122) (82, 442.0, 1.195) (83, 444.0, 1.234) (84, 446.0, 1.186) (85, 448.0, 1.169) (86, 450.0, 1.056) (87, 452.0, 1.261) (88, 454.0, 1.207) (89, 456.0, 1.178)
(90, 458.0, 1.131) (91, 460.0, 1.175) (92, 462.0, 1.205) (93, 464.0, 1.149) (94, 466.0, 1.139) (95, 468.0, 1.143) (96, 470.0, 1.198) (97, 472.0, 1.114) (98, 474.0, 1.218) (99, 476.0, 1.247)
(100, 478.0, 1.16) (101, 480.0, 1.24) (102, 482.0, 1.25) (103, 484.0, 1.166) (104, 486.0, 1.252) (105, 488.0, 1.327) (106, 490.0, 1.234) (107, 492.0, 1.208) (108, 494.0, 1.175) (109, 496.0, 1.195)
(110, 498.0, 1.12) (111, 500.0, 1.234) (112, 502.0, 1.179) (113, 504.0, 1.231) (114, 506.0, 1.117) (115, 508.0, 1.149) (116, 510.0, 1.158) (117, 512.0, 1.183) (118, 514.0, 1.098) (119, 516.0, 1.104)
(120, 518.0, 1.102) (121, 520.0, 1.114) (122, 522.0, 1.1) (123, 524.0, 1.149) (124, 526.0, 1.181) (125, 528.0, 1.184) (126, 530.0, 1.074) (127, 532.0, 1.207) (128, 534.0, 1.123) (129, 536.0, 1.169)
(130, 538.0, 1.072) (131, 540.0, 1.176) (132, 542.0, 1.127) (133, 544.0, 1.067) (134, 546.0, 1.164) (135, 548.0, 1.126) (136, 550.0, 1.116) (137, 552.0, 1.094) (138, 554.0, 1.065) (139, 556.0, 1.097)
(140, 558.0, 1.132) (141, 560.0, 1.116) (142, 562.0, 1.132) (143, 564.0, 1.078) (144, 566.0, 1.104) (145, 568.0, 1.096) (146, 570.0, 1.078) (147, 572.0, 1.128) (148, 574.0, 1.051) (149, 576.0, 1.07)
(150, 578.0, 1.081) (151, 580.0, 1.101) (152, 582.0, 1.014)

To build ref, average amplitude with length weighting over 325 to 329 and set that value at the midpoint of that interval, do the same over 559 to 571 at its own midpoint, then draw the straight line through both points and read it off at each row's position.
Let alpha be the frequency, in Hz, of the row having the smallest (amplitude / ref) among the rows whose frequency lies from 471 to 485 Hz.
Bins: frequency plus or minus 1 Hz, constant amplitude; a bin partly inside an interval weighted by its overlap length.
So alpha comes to 472.0 Hz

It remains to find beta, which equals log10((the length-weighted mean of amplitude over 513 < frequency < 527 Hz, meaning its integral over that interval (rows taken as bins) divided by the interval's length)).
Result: 0.05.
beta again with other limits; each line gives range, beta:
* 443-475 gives 0.07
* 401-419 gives 0.08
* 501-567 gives 0.05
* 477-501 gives 0.08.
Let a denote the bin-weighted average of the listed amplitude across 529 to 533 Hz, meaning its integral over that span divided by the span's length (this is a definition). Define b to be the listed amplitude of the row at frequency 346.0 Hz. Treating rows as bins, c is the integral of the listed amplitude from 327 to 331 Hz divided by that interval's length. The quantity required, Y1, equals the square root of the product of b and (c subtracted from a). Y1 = 0.14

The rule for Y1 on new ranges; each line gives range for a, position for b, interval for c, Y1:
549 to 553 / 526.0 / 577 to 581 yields 0.13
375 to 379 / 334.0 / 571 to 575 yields 0.38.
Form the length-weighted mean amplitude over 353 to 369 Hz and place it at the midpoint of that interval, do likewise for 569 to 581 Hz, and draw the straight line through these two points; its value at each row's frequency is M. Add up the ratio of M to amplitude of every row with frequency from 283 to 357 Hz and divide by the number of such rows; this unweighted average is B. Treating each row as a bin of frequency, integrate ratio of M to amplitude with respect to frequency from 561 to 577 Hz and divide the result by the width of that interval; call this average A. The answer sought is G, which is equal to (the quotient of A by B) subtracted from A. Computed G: 0.034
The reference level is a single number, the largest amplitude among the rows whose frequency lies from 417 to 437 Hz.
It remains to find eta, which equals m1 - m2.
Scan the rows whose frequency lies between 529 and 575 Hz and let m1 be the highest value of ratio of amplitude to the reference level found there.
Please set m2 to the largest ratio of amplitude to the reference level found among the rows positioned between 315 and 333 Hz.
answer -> 0.03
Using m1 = 0.96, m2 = 0.93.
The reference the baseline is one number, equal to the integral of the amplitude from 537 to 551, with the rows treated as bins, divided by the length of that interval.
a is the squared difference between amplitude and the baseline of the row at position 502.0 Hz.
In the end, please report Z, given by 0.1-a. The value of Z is 0.0967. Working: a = 0.0033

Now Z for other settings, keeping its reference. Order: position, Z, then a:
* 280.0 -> 0.1000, 0.0000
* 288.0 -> 0.0995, 0.0005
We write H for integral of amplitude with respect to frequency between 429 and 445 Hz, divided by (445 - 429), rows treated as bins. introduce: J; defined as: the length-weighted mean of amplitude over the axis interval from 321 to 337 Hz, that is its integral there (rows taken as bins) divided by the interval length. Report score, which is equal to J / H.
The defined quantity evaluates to 0.94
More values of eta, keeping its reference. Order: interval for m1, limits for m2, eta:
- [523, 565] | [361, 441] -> -0.08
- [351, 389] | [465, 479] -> 0.05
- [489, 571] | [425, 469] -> -0.02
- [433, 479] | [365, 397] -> -0.03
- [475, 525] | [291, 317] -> 0.17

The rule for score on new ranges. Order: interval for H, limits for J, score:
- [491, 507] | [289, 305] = 0.91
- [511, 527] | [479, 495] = 1.09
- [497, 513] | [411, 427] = 1.02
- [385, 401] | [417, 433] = 1.06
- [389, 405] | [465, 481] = 1.01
